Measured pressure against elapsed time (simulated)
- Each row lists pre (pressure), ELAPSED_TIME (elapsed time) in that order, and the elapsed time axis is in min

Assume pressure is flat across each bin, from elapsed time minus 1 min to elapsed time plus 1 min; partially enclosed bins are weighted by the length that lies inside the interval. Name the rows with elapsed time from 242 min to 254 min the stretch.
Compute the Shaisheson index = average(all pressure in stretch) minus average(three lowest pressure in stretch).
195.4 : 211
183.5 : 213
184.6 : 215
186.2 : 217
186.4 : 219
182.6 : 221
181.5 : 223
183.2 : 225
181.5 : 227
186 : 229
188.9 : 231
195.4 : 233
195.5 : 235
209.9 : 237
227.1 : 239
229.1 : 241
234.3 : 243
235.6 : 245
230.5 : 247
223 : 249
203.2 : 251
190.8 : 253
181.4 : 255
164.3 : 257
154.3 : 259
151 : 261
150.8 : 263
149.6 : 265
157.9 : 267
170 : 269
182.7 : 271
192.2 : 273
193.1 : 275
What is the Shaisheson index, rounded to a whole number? 14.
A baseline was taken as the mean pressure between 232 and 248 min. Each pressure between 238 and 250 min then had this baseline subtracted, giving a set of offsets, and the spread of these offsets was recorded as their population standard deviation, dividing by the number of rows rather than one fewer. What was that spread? 4.2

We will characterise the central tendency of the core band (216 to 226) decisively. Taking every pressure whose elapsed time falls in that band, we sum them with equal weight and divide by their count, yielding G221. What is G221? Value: 184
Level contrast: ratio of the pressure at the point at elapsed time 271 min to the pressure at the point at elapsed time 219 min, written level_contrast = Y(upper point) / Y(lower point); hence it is 0.98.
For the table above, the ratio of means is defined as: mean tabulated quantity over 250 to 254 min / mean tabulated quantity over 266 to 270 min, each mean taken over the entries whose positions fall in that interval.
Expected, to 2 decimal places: 1.20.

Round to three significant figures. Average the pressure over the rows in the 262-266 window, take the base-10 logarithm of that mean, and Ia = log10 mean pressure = 2.18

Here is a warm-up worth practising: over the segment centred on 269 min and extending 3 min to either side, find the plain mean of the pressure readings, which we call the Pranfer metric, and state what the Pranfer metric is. 170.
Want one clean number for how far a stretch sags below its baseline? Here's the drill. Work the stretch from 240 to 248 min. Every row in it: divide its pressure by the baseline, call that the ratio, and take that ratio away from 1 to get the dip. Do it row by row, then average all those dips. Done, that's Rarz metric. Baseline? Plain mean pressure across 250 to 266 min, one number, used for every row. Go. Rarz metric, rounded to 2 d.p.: -0.38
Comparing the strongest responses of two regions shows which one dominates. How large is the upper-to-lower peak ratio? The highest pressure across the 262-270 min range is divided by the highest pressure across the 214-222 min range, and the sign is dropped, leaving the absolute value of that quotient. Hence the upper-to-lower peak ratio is 0.91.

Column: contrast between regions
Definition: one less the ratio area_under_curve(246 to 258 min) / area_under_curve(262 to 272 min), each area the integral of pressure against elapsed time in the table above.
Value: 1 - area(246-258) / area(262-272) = -0.47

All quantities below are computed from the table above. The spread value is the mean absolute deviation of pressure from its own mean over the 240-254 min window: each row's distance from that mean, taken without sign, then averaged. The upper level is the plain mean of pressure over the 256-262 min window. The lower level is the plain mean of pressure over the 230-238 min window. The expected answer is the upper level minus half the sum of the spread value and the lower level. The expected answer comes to 51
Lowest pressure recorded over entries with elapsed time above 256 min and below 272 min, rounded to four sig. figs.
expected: 149.6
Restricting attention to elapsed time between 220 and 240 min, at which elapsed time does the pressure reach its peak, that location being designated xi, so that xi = 239 min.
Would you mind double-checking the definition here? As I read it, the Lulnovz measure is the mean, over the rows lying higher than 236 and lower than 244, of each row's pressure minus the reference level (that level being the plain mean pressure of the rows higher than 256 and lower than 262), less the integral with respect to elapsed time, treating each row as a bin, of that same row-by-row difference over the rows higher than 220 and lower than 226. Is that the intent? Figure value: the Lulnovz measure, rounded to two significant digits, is -87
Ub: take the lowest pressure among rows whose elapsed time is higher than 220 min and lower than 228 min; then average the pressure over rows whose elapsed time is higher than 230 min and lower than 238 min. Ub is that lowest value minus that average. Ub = -16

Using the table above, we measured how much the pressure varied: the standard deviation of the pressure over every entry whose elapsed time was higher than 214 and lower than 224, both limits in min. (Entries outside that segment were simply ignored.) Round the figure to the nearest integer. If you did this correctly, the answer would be 2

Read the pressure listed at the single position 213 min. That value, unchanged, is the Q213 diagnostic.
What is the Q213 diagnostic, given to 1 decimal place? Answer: 183.5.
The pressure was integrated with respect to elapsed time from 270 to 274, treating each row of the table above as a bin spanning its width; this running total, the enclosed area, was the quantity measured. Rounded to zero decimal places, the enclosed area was 750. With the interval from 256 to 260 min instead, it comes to 637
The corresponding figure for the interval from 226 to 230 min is 735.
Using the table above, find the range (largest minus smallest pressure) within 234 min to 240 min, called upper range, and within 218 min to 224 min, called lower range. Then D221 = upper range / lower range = 6.4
